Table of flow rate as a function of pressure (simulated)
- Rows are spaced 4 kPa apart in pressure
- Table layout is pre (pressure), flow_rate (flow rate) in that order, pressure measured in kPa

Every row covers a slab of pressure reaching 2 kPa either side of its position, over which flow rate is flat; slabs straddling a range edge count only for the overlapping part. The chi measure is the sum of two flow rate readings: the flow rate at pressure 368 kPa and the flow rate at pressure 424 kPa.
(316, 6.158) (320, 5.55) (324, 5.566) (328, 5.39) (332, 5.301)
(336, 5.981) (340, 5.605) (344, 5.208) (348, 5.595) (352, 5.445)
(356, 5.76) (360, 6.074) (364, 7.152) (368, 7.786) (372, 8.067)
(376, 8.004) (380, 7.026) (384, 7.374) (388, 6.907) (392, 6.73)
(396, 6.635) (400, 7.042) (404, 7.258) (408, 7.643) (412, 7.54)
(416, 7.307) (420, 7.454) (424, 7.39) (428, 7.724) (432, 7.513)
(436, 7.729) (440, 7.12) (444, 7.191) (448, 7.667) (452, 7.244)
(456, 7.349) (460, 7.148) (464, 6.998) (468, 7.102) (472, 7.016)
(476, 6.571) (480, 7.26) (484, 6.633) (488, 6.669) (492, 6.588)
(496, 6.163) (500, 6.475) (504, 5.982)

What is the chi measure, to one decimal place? 15.2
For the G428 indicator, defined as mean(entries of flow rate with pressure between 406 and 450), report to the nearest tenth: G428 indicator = 7.5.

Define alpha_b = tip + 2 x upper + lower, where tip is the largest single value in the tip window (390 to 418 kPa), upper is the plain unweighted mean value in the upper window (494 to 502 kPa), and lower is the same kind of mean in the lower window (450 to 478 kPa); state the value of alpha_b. 27.3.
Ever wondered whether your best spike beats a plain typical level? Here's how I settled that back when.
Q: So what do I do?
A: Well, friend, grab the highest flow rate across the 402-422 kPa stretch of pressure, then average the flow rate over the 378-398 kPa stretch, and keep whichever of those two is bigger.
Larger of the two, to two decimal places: 7.64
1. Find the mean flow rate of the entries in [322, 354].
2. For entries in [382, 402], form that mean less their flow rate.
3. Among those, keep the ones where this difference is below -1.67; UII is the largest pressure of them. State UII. 384 kPa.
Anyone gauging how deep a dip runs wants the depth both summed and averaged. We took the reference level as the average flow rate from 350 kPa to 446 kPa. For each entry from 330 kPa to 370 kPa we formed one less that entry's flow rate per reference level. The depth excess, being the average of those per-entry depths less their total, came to -1.5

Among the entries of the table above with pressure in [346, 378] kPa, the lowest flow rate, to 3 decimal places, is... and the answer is 5.445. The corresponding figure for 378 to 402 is 6.635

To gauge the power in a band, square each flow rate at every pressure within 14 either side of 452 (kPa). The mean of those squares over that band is 53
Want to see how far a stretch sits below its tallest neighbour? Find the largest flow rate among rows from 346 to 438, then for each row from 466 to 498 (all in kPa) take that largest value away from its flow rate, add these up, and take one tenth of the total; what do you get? -1.1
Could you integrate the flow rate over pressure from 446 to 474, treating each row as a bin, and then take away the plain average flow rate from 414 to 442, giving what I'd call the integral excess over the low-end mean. 195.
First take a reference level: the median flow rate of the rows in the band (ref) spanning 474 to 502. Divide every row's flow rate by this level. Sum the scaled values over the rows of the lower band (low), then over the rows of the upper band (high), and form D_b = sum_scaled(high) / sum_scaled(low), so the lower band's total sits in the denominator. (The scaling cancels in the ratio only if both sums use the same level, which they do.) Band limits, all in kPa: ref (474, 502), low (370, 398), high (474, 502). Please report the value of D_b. 0.91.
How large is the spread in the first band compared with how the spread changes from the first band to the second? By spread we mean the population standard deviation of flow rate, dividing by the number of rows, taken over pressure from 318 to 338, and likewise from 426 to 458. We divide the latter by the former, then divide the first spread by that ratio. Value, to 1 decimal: 0.2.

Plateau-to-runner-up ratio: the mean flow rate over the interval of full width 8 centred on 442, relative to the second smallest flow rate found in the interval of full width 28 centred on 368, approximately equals 1.18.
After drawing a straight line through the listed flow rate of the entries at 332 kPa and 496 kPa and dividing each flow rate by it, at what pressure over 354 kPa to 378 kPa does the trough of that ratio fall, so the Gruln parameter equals 356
